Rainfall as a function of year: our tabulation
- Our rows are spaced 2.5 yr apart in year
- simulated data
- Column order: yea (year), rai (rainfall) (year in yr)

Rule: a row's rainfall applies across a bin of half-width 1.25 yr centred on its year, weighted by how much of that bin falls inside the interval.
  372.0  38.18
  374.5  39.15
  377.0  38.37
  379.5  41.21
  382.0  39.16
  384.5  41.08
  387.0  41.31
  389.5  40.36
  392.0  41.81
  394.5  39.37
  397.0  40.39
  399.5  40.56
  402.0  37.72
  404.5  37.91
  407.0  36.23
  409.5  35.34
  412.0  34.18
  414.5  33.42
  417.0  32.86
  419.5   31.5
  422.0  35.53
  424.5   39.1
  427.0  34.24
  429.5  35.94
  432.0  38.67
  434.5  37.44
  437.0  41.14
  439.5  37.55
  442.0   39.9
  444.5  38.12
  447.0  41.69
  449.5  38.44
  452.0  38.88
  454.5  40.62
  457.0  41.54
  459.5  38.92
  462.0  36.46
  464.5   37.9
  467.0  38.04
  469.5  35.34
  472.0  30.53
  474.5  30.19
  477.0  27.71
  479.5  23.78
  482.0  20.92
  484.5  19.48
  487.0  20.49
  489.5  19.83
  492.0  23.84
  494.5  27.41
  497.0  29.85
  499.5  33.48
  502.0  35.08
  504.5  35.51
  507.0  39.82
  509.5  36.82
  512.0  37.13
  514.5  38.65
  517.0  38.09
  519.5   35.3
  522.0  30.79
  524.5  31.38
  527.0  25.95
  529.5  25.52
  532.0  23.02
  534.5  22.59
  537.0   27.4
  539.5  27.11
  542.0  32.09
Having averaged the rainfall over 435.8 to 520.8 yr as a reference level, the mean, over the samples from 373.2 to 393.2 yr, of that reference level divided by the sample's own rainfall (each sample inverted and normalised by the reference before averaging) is 0.84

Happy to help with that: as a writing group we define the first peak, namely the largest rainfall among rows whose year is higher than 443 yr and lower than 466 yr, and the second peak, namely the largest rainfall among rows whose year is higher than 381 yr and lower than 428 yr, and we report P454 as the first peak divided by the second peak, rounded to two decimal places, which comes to 1.00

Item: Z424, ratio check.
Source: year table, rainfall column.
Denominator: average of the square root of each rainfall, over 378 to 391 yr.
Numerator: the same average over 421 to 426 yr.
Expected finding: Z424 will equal 0.96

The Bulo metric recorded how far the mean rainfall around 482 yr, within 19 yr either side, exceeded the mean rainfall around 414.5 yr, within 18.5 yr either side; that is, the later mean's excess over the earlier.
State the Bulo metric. -8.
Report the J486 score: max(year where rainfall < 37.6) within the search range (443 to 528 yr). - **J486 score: 527.0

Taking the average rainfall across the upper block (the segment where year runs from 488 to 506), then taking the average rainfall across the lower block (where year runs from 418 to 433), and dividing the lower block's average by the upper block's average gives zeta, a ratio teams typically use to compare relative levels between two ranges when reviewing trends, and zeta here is 1.22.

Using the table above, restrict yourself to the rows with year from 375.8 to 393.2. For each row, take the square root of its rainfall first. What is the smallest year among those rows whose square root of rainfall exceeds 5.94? 377.0 yr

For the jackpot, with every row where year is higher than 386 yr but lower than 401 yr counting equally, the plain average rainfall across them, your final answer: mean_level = 40.6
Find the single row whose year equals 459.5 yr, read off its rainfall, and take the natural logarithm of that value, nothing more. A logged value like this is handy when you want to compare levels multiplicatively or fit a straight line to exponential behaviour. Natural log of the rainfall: 3.66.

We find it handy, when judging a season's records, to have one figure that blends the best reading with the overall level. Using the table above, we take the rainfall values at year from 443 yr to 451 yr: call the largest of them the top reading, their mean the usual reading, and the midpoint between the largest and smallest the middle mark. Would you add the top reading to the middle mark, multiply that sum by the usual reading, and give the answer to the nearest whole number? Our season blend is 3216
